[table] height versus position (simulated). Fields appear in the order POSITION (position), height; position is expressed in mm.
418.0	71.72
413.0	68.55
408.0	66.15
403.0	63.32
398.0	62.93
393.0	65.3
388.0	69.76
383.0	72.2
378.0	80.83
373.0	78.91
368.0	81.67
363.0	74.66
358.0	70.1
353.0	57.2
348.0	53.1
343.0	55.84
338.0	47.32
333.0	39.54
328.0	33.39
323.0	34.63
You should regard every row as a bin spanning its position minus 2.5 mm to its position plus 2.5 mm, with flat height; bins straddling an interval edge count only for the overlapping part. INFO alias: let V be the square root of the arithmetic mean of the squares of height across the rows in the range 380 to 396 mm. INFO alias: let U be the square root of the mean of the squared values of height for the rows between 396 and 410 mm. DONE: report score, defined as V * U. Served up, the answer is 4436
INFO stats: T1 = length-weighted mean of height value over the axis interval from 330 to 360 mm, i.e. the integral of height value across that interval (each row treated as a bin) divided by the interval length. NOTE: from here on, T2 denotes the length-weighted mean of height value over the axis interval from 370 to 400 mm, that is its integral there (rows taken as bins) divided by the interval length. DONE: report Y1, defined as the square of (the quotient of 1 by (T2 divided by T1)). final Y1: 0.5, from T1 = 53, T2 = 72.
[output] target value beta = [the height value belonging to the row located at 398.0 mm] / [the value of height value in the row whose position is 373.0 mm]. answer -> 0.80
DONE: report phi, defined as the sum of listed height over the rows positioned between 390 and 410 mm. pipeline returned 258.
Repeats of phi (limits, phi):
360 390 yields 458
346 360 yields 180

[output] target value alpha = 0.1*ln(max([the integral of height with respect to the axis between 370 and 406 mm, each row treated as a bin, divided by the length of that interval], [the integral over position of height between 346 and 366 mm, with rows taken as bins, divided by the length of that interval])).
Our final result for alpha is 0.426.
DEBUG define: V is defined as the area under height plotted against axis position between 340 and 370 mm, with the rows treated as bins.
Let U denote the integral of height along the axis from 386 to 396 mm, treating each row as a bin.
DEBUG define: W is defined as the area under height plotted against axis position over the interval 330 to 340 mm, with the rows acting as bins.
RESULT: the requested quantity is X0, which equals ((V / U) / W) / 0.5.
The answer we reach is 0.0136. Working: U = 672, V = 1946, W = 427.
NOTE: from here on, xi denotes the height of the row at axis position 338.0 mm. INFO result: 47.32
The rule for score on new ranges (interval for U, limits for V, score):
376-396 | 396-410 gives 4634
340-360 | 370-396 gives 4375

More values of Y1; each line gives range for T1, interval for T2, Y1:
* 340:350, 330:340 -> 1.6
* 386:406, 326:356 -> 1.8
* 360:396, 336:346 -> 2.1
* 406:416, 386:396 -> 1.0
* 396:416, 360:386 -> 0.7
